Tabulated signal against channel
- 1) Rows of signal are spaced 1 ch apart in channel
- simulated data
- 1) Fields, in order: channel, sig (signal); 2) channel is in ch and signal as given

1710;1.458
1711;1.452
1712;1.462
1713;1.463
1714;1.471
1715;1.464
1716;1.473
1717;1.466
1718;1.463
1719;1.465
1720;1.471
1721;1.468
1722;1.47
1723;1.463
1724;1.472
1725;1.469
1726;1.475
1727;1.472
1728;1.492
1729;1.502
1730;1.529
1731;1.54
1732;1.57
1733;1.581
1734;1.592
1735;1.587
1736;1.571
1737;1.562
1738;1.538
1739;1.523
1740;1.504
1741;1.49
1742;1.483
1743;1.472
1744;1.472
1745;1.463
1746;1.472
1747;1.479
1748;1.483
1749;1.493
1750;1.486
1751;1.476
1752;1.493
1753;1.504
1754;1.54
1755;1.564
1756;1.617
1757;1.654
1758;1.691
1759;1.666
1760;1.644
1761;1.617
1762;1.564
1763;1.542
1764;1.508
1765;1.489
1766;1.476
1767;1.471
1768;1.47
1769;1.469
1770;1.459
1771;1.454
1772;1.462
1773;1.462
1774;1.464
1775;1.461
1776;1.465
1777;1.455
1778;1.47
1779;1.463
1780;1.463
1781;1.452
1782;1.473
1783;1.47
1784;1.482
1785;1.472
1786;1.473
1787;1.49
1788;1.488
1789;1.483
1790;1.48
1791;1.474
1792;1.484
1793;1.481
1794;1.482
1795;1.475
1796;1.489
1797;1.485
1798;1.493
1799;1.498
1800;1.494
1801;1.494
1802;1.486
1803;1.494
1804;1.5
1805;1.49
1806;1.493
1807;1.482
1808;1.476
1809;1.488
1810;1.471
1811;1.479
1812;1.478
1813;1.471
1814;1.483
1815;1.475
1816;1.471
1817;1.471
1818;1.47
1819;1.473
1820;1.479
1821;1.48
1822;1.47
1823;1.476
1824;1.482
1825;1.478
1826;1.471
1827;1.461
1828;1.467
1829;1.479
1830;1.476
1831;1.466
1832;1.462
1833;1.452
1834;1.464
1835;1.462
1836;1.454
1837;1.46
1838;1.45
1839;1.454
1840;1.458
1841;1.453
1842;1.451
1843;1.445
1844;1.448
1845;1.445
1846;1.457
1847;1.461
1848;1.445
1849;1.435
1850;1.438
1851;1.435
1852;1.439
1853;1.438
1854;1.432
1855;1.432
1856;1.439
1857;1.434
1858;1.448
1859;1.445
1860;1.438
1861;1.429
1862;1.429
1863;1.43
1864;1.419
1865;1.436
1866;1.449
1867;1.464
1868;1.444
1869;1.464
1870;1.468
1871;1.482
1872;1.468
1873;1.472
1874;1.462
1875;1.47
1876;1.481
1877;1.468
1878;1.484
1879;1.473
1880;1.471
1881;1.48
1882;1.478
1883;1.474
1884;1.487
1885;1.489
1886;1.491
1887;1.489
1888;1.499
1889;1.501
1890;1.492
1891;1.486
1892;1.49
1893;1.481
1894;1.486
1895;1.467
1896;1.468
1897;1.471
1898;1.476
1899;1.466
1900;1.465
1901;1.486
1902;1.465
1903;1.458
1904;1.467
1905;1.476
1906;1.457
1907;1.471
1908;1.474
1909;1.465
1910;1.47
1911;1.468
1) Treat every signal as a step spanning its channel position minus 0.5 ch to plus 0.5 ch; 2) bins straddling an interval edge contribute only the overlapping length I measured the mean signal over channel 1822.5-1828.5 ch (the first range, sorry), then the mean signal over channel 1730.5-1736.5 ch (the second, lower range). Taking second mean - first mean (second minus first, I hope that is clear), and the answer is 0.10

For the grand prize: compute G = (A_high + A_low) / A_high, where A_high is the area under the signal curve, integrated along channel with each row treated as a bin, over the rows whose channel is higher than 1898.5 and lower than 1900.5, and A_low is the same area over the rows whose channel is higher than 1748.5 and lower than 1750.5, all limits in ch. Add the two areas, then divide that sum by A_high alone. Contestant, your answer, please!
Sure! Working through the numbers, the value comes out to 2.016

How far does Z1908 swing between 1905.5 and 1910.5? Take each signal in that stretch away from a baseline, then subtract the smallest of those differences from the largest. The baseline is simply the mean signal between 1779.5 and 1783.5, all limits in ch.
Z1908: 0.017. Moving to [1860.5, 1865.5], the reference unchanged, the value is 0.017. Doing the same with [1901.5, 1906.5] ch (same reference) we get 0.019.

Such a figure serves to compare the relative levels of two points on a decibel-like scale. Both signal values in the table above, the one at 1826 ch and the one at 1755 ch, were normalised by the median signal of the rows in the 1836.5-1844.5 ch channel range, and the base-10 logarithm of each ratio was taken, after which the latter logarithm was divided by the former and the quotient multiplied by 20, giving 114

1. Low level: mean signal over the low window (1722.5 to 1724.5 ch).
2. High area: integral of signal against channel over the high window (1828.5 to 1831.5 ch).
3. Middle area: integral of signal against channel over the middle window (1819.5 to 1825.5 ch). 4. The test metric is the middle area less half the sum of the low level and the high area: 6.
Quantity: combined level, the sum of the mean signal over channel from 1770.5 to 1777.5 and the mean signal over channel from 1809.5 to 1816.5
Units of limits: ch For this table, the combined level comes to 2.94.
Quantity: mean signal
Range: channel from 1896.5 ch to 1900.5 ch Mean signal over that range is 1.47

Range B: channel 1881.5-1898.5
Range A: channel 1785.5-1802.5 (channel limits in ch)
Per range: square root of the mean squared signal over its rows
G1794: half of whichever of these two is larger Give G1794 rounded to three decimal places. 0.743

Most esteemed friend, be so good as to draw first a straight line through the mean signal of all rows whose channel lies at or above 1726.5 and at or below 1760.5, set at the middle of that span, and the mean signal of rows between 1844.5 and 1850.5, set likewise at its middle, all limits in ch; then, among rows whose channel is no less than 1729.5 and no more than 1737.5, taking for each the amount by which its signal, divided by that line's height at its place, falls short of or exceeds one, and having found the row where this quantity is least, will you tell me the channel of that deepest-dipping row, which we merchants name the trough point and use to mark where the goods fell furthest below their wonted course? 1730 ch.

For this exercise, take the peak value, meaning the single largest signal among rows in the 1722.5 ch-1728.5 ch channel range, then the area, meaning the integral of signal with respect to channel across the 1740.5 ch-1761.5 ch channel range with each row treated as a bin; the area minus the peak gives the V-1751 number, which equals 31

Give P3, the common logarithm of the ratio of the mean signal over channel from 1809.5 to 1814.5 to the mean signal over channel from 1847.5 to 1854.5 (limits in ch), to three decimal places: 0.012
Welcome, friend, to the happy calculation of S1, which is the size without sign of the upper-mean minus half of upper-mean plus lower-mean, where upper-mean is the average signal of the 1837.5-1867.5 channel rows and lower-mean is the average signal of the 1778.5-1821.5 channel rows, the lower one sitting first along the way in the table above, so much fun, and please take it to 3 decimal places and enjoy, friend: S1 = 0.019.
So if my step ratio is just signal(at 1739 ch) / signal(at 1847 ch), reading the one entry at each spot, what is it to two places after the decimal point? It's 1.04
